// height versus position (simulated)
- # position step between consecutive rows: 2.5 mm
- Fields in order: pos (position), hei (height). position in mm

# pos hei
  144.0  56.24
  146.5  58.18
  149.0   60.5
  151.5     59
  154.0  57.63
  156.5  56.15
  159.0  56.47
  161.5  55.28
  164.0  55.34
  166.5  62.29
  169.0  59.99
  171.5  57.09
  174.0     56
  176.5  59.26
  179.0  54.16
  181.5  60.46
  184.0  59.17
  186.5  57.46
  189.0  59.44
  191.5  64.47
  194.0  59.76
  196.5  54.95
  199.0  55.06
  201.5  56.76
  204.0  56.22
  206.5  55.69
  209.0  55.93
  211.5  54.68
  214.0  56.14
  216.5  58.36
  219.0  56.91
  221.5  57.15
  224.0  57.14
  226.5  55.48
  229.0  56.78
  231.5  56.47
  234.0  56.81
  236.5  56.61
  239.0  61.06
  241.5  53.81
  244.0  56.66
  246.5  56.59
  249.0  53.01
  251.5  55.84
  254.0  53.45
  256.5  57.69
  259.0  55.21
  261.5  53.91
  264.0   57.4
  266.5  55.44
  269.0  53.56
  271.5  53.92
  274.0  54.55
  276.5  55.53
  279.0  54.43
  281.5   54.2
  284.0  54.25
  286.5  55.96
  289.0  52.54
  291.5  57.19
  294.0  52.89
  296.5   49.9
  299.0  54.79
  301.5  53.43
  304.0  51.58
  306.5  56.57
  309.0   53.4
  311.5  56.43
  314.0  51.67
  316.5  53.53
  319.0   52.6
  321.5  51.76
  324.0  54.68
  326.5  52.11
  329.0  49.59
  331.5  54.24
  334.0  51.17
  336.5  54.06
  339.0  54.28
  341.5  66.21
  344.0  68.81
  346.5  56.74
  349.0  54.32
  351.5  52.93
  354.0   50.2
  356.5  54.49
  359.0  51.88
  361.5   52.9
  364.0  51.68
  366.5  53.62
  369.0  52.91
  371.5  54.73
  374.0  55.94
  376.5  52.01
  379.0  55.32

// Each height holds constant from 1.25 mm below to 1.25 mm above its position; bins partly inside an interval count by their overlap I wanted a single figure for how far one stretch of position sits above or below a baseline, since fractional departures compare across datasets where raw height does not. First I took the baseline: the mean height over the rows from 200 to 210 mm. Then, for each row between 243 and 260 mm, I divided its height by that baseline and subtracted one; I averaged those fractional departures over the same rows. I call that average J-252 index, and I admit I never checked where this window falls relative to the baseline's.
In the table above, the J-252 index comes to -0.012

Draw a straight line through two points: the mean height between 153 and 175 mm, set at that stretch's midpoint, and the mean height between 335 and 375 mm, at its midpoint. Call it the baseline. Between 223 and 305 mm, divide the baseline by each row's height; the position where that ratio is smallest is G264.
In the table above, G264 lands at 239.0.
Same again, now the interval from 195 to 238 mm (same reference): 216.5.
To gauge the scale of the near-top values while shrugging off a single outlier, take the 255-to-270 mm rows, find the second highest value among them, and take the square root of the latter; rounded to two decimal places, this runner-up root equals 7.58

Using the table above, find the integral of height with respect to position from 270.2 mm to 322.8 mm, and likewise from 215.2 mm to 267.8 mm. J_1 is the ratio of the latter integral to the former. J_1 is 1.04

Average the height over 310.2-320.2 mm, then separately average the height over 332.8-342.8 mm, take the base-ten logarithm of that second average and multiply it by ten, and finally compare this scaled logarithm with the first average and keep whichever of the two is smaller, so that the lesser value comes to 17.5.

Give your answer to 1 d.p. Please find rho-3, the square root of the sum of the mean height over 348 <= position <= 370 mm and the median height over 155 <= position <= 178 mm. 10.5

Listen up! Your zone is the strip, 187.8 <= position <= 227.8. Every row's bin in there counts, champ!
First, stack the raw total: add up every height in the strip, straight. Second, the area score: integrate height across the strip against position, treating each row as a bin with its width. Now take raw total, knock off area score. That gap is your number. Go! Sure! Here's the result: -1371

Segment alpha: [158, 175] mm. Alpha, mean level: 57.5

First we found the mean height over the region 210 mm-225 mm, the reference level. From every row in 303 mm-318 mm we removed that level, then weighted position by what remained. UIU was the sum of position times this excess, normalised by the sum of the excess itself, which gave 310.4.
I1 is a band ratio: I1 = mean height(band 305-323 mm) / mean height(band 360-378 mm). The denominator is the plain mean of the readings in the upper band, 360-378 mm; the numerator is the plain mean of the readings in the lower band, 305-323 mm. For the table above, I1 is 1.01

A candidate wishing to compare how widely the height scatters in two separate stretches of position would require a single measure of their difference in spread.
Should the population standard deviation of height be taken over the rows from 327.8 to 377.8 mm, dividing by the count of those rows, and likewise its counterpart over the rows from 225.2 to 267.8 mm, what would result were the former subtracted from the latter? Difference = -2.8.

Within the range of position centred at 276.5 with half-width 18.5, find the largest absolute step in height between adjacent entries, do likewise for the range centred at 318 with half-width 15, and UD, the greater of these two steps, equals 5.0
